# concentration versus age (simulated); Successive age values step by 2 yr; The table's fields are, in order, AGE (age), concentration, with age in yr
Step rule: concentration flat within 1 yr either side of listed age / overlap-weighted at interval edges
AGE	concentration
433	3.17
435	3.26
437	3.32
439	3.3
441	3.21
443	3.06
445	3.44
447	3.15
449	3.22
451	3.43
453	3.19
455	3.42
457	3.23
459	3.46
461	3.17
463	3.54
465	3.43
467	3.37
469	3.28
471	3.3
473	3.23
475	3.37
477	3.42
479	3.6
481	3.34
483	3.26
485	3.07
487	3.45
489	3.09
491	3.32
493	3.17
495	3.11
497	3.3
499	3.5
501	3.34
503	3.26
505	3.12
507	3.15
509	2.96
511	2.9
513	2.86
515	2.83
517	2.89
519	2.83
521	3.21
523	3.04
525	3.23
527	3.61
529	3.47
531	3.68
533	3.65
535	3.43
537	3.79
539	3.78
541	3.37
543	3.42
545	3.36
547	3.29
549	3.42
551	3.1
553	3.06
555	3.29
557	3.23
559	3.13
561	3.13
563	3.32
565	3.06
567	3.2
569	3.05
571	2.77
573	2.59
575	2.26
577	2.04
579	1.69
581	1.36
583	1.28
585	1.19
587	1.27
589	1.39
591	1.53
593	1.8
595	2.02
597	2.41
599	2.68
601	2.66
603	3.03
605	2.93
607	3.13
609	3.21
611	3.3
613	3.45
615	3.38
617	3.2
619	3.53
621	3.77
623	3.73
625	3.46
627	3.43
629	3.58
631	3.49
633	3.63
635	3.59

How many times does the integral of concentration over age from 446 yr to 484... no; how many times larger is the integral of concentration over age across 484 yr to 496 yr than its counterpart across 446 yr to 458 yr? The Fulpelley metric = 0.98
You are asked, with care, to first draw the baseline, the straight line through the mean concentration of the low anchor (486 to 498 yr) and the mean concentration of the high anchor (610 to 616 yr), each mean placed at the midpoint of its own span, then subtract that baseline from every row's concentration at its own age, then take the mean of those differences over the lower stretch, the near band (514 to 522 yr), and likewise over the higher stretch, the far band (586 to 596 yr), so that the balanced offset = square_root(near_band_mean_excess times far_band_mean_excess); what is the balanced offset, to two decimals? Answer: 0.76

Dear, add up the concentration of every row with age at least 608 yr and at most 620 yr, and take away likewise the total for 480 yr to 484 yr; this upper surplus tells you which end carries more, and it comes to 13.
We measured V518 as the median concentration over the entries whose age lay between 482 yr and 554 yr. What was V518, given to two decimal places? 3.26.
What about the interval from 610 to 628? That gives 3.45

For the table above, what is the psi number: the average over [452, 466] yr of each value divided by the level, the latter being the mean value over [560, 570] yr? 1.06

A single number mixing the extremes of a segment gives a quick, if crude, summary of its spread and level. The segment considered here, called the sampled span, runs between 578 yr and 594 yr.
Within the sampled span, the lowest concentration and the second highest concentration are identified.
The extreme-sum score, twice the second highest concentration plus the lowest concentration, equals 4.6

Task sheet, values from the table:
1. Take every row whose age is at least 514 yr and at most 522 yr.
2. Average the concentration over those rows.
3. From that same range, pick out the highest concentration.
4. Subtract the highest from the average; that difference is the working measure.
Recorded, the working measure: -0.27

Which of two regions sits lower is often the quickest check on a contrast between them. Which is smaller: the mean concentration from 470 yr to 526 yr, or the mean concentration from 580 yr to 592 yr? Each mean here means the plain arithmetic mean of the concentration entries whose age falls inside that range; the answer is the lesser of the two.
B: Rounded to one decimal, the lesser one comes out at 1.3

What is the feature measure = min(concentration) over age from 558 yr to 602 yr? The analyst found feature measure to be 1.19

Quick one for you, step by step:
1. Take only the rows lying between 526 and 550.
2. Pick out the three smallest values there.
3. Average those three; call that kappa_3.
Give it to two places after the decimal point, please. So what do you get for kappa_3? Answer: 3.34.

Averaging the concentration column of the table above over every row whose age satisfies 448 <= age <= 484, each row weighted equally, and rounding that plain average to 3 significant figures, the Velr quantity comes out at 3.35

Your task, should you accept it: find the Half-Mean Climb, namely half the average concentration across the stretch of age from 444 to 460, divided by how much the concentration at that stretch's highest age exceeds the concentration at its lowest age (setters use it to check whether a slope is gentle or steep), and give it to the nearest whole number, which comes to 83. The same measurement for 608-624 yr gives 3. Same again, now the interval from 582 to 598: 1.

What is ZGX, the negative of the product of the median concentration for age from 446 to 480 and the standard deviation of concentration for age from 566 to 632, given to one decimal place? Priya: -2.8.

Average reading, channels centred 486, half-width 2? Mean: 3.26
